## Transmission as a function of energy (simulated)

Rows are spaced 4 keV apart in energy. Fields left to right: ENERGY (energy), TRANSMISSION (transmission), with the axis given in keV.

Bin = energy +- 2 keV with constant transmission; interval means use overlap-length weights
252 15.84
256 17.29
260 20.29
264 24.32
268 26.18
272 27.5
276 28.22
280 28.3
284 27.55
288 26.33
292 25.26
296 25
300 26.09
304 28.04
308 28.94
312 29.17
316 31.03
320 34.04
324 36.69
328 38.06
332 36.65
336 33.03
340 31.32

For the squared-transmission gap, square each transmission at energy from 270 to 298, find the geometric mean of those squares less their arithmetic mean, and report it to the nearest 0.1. -3.2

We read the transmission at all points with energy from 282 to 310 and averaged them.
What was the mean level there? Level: 26.7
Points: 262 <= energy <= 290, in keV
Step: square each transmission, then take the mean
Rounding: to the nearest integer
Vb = 726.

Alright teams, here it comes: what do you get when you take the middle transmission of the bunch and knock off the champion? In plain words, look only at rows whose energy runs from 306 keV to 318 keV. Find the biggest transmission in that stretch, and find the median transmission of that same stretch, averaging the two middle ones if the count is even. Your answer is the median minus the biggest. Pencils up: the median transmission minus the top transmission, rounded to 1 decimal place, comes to -1.9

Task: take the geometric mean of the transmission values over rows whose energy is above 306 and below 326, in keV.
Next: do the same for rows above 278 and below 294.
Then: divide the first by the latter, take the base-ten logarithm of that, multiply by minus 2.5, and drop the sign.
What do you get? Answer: 0.19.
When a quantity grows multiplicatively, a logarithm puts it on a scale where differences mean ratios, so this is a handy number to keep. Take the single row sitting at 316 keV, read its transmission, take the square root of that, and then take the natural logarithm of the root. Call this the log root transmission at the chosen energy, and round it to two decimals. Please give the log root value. 1.72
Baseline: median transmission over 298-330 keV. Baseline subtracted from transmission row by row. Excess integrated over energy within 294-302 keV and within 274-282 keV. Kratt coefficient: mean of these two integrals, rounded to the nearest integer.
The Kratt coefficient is -26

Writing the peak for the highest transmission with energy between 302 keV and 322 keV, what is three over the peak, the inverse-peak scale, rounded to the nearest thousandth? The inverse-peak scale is 0.088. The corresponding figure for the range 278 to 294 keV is 0.106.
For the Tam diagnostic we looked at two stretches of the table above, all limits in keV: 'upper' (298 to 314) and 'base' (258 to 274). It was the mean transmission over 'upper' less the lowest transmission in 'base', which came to 7.8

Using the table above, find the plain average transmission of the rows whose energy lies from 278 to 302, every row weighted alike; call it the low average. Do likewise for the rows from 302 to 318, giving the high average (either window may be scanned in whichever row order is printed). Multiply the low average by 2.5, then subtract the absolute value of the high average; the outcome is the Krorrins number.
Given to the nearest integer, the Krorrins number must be 37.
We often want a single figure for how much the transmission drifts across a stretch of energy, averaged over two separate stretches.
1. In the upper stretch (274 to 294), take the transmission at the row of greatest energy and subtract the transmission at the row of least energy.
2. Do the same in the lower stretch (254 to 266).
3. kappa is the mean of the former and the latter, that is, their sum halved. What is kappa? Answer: 2.0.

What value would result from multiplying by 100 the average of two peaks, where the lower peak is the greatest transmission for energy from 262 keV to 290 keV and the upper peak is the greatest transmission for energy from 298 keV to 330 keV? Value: 3318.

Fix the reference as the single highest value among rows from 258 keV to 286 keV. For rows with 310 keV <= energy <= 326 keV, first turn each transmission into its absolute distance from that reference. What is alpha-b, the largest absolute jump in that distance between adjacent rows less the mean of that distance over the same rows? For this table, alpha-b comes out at -1.4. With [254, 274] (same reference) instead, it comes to -1.2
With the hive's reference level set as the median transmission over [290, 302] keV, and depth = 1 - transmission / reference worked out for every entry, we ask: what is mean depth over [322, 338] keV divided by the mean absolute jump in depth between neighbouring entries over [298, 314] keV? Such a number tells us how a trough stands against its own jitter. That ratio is -11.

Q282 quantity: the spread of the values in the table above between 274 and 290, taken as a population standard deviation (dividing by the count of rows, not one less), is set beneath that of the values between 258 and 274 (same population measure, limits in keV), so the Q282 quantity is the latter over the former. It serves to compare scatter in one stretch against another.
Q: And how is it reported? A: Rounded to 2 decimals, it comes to 3.45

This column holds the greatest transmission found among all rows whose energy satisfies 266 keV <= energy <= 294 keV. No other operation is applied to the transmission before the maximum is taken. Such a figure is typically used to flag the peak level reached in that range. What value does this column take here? 28.3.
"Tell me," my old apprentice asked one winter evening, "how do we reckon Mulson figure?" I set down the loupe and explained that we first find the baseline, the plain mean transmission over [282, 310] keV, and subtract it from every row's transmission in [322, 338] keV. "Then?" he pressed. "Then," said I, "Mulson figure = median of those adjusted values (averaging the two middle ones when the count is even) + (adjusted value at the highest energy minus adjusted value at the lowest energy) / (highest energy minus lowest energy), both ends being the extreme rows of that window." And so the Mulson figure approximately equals 9.6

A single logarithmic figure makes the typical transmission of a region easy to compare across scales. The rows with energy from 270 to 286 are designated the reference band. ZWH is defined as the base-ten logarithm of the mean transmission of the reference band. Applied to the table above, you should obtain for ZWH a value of 1.45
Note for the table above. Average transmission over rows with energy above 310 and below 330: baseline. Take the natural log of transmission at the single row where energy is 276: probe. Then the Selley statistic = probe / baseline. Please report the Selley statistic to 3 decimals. 0.099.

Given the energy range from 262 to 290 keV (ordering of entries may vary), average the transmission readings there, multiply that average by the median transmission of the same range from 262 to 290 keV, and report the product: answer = 740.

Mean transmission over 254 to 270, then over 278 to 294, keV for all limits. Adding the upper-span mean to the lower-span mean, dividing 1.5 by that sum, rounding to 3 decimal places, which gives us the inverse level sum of 0.031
